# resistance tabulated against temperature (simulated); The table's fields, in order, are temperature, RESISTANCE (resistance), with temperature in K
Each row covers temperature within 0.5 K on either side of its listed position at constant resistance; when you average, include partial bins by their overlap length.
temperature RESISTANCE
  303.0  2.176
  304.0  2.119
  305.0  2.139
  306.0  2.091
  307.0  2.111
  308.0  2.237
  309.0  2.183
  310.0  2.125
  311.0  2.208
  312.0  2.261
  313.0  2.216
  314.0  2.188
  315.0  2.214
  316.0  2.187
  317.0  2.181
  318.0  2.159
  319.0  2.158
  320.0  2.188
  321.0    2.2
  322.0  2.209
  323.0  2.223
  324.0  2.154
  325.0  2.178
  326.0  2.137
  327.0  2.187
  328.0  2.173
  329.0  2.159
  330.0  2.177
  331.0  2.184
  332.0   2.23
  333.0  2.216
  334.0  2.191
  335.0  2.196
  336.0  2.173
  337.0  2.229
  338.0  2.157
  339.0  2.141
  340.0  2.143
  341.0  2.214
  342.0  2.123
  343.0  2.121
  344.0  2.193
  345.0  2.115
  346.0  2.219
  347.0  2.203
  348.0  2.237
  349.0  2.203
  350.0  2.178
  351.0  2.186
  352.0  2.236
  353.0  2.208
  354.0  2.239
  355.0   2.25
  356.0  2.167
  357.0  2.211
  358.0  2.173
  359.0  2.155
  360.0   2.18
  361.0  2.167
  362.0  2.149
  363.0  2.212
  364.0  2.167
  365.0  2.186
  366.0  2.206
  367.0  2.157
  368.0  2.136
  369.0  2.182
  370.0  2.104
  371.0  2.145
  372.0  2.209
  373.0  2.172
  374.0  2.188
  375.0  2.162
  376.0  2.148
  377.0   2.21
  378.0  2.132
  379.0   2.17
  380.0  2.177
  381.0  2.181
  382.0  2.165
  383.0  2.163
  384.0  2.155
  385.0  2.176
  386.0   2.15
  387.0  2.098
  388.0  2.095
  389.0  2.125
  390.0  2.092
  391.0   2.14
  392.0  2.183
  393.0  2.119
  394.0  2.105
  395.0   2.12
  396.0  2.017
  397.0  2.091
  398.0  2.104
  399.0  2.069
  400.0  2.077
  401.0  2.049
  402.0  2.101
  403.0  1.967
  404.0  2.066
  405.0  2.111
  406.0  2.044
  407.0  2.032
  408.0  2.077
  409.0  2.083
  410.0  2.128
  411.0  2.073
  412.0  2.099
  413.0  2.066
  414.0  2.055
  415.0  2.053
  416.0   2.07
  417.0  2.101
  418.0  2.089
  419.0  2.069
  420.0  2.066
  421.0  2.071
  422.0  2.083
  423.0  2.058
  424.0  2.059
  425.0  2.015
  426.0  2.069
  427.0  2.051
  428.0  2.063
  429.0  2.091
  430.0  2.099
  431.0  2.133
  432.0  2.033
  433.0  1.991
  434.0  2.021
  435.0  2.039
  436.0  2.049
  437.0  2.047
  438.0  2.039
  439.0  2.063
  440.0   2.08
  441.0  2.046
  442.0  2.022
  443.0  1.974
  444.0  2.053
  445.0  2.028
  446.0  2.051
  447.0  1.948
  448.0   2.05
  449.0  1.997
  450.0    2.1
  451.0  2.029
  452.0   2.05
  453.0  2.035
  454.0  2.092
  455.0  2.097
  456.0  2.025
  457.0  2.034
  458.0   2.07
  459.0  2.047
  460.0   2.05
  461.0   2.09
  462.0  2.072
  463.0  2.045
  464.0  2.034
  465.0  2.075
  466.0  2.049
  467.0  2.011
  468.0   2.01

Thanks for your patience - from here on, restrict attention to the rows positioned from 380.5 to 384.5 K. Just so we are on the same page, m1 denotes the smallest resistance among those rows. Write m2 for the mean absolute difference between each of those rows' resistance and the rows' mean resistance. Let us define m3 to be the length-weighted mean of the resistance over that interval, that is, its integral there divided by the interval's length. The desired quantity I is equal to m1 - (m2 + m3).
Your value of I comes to -0.02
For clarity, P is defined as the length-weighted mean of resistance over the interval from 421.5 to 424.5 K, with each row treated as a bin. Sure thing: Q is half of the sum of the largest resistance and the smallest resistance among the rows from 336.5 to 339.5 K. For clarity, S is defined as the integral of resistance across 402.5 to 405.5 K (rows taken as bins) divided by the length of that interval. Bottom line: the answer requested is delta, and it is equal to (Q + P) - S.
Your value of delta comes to 2.20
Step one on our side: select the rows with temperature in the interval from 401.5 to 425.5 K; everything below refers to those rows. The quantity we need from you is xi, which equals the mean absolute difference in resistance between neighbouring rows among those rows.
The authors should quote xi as 0.033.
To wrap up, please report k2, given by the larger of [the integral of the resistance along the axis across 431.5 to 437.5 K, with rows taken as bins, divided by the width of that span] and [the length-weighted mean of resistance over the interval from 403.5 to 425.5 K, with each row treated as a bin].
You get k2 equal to 2.071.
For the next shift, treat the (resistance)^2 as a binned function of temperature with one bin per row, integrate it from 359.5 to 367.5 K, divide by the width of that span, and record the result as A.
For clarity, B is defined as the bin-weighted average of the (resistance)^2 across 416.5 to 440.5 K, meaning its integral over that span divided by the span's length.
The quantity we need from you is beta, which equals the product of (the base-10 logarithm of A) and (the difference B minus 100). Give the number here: -64.7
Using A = 4.74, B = 4.25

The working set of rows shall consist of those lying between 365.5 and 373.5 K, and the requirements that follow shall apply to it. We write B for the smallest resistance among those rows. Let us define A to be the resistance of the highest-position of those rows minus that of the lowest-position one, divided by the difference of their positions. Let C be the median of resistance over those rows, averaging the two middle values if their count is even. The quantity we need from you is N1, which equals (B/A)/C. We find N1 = -200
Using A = -0.005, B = 2.104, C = 2.16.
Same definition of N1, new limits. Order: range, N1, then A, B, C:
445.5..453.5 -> -417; -0.002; 1.948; 2.04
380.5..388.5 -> -79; -0.012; 2.095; 2.16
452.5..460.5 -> 461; 0.002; 2.025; 2.05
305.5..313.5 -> 53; 0.018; 2.091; 2.20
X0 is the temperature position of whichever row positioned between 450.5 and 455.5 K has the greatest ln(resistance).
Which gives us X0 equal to 455.0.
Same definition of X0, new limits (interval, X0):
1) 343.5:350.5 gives 348.0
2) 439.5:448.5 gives 440.0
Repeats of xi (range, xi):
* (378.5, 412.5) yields 0.037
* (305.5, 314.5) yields 0.058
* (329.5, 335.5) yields 0.019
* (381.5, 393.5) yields 0.030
